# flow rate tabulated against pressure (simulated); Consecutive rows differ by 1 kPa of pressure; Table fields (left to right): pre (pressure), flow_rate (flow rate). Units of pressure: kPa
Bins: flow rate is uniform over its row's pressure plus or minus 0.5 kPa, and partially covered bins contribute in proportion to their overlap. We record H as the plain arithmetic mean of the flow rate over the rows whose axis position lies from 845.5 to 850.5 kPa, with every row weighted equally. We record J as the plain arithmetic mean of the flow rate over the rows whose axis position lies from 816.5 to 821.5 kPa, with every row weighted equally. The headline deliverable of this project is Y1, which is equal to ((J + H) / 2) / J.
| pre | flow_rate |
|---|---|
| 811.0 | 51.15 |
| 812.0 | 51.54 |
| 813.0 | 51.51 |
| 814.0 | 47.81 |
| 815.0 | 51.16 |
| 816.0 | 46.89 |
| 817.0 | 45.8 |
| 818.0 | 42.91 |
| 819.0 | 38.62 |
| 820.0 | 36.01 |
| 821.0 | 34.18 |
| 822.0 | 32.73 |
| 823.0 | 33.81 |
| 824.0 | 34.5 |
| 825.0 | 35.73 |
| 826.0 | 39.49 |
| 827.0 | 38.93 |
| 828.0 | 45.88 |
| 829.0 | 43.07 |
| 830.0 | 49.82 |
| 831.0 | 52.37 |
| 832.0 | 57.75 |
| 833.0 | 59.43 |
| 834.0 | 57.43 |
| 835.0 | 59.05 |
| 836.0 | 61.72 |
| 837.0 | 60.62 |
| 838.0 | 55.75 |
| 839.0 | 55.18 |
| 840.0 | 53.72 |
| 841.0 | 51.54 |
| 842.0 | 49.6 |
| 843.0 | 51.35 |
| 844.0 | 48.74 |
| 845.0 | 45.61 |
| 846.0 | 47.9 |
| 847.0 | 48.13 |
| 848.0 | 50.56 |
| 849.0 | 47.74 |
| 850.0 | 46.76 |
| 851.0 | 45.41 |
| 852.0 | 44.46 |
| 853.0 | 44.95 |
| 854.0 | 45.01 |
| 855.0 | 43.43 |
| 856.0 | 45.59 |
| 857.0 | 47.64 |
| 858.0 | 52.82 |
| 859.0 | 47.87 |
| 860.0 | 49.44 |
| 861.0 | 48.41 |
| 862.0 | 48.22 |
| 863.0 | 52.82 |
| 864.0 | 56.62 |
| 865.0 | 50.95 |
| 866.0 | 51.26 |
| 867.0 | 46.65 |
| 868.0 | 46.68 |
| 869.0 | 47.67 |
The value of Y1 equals 1.11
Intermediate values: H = 48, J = 39.5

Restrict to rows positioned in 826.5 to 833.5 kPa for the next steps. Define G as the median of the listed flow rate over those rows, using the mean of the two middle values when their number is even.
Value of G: 50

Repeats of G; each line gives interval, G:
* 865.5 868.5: 47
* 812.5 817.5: 48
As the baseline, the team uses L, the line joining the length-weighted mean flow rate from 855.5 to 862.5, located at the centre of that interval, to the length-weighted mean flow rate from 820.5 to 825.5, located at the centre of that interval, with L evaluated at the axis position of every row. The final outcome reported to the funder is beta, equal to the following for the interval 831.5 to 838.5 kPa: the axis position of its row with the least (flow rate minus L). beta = 838.0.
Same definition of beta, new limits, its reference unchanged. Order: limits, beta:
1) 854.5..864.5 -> 855.0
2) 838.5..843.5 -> 842.0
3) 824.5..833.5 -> 825.0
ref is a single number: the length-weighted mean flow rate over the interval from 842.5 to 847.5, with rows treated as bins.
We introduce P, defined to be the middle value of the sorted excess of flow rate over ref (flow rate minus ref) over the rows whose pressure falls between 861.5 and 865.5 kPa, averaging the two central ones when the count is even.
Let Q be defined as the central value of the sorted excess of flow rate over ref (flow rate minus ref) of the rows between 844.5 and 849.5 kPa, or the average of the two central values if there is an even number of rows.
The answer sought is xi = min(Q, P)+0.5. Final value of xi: 0.1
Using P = 4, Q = 0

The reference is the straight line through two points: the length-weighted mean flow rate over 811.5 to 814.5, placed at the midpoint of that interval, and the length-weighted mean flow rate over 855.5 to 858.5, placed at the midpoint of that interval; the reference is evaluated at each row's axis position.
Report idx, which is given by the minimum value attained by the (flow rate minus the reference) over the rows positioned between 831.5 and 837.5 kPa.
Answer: 8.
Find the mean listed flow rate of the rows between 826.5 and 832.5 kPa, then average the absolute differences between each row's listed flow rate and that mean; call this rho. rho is 5.3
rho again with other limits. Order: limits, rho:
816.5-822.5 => 4.1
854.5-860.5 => 2.2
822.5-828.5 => 3.4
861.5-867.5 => 2.5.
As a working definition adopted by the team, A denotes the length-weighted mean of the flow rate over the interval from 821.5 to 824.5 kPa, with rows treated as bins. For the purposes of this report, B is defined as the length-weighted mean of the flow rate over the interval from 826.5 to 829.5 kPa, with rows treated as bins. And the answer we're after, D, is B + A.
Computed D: 76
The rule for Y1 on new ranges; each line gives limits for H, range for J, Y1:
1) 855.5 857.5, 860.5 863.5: 0.97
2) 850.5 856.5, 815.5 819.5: 1.01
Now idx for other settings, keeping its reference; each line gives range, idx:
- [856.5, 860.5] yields -1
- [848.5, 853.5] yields -4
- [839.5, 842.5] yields 0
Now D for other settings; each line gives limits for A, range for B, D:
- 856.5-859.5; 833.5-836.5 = 109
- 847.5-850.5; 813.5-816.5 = 97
